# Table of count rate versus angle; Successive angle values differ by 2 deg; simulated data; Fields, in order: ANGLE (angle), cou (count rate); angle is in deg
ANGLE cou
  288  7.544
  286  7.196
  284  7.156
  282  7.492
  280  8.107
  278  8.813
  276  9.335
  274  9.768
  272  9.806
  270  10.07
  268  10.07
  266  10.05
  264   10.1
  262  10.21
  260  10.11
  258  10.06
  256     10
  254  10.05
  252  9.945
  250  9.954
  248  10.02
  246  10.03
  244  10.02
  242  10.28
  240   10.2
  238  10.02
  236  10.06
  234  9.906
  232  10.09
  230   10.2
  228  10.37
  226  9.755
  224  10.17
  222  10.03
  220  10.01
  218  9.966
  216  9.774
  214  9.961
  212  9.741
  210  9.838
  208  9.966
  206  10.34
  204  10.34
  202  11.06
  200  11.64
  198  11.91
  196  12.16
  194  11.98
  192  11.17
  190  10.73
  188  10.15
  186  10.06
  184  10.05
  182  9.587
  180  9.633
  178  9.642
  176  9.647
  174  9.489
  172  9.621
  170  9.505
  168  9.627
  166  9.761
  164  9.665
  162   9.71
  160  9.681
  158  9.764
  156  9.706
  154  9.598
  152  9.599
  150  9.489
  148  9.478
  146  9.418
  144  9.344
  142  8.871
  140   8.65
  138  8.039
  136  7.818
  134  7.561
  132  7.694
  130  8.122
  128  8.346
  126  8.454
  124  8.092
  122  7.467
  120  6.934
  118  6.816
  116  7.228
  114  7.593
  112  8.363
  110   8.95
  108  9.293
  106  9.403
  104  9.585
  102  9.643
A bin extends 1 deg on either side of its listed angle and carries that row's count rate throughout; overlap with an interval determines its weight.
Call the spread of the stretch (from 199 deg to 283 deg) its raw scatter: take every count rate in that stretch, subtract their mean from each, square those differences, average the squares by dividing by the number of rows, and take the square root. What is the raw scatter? 0.62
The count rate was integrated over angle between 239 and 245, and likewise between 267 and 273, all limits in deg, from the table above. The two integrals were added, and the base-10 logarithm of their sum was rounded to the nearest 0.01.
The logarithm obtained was 2.08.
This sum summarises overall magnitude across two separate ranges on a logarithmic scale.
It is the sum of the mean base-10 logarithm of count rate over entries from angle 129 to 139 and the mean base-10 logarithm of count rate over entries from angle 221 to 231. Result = 1.90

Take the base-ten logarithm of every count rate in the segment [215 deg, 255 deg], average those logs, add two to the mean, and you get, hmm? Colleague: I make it 3.00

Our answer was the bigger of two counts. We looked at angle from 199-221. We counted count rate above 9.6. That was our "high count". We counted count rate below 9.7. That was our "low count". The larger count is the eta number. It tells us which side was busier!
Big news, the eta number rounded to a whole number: 11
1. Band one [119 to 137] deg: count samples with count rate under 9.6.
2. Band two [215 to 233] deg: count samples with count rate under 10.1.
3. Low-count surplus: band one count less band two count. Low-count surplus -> 3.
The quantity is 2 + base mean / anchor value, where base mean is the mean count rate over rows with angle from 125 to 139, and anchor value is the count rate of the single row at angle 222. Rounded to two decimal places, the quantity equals 2.80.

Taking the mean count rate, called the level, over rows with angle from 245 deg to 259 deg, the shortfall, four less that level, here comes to -6.0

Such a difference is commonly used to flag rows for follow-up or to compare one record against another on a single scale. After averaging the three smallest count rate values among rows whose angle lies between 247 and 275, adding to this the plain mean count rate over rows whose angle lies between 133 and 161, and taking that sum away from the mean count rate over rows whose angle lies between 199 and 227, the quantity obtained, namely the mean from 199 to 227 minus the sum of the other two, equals -8.73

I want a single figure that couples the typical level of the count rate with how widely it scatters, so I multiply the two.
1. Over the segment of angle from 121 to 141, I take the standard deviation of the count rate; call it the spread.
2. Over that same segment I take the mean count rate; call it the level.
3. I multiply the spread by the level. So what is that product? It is 3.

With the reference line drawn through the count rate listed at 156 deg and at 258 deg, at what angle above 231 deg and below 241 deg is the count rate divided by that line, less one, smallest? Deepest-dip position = 234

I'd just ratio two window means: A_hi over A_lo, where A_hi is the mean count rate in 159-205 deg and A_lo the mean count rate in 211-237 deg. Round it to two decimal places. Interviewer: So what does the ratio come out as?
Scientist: 1.03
